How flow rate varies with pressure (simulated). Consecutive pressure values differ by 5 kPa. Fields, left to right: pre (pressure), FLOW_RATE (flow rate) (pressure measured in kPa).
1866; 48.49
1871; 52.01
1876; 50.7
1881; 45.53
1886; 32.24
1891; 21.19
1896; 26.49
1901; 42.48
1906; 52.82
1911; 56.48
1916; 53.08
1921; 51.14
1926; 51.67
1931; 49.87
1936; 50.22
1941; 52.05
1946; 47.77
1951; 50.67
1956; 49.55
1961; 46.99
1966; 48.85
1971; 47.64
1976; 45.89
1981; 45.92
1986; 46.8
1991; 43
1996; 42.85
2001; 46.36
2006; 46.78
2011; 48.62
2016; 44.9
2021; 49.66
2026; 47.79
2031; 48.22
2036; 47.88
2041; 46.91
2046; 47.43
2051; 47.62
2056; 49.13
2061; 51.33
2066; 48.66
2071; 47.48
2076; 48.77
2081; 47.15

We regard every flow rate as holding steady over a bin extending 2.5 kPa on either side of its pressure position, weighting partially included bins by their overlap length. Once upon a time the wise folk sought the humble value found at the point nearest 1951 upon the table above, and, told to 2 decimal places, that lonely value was 50.67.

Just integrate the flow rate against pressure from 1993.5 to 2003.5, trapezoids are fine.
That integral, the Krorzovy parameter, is 446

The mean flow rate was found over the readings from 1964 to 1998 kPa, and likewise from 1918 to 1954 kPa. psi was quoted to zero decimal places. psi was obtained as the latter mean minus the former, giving 5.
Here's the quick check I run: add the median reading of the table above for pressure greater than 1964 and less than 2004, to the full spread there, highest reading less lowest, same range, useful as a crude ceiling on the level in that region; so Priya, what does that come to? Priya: 52.1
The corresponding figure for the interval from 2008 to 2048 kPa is 52.6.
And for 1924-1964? 55.1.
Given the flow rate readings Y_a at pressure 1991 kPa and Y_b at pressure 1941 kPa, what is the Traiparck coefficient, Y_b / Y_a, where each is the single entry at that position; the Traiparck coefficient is 1.21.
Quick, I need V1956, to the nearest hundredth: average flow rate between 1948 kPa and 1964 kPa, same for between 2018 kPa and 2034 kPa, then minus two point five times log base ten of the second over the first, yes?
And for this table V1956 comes 0.01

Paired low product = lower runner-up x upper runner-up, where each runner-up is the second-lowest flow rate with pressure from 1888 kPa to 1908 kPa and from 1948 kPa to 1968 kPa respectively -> 1294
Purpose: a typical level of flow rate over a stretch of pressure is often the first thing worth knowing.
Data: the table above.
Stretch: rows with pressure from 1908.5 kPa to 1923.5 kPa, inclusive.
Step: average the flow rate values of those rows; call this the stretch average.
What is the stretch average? 53.6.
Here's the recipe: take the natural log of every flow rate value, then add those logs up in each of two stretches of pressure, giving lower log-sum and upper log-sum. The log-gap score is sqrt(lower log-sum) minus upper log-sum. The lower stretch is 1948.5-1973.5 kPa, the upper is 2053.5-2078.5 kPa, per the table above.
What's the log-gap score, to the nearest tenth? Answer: -15.1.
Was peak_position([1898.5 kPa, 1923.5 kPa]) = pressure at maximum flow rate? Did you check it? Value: 1911 kPa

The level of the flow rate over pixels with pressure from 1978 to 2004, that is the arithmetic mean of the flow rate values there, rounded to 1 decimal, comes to 45.0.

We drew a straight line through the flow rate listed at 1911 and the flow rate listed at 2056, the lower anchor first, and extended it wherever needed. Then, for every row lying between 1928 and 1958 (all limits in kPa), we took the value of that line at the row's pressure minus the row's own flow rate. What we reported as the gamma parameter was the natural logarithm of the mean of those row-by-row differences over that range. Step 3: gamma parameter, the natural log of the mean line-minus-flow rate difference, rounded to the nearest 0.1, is 1.6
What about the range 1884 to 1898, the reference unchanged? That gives 3.4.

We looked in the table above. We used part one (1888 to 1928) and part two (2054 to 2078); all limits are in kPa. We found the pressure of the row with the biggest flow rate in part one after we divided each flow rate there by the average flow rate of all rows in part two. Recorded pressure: 1911 kPa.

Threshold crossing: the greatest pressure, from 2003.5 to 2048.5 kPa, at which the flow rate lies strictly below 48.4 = 2046 kPa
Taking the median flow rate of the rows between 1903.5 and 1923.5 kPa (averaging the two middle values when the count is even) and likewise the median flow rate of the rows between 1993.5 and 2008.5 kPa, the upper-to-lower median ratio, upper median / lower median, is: 0.88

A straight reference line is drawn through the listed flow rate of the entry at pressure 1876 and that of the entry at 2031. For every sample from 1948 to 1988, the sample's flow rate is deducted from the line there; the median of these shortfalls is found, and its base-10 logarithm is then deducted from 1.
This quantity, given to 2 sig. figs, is 0.74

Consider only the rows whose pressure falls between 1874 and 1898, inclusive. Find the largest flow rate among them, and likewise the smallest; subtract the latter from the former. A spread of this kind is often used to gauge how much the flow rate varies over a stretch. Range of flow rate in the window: 29.5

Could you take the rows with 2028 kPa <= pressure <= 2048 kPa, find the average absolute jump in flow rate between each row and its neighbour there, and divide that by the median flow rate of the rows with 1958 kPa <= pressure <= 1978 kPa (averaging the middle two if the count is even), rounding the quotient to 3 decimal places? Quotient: 0.013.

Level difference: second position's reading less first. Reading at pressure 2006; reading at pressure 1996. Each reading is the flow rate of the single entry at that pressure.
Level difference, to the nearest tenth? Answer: -3.9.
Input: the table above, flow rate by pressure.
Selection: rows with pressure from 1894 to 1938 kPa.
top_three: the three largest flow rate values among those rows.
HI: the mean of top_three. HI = 54.1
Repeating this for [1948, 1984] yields 49.7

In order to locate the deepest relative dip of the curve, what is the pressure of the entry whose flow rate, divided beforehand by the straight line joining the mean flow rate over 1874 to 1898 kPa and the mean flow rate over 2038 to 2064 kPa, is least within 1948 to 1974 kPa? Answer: 1971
